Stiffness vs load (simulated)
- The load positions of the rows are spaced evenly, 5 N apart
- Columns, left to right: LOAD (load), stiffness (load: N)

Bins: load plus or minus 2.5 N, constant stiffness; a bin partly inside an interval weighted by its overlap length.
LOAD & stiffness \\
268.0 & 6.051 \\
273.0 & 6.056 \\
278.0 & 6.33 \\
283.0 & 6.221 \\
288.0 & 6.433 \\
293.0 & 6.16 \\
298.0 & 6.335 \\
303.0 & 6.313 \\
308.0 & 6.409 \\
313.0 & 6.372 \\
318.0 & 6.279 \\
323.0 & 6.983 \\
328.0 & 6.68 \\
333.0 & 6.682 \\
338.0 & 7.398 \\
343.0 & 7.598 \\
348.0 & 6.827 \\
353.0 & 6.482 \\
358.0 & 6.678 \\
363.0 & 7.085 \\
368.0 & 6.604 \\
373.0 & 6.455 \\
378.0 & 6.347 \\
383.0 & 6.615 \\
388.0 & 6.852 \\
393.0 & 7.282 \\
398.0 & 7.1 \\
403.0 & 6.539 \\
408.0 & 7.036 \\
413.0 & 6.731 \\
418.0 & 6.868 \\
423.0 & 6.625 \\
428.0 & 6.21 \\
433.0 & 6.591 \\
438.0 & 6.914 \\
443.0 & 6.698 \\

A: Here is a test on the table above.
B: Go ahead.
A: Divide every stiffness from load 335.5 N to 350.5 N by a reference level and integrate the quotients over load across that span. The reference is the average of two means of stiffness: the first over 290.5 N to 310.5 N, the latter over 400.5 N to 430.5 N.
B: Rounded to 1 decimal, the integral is 16.8 N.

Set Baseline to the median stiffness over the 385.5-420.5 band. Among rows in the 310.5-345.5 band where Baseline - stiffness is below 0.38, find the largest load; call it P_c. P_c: 343.0 N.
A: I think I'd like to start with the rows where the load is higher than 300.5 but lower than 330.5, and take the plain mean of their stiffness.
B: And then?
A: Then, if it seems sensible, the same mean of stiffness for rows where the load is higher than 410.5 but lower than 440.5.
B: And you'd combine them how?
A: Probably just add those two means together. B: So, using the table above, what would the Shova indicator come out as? 13.2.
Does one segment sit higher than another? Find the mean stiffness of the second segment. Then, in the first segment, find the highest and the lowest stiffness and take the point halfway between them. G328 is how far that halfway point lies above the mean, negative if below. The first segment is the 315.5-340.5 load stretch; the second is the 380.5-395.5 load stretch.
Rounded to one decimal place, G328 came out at -0.1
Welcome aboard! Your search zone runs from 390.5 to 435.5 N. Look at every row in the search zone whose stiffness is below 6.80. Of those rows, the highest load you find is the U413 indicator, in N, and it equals 433.0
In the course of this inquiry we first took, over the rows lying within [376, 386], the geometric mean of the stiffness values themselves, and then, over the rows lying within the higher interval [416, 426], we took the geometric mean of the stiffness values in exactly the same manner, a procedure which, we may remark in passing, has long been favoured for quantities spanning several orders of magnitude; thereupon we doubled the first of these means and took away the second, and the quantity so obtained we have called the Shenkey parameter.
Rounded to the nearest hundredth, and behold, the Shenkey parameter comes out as 6.21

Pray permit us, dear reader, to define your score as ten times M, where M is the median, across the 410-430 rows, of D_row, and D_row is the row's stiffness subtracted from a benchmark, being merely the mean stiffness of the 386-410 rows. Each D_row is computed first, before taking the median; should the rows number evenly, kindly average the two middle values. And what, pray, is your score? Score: 2.8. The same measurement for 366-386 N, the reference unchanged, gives 4.3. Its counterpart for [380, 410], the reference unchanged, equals 0.2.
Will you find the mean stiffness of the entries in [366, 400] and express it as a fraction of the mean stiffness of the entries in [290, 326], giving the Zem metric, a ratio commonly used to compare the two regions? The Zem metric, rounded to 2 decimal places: 1.05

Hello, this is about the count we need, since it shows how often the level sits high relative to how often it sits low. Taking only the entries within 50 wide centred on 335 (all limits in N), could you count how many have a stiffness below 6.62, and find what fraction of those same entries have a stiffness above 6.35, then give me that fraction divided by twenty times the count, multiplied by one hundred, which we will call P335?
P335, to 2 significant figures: 1.5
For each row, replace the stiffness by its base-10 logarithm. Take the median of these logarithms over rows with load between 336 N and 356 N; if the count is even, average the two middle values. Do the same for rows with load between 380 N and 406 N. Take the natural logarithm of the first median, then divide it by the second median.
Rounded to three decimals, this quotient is -0.192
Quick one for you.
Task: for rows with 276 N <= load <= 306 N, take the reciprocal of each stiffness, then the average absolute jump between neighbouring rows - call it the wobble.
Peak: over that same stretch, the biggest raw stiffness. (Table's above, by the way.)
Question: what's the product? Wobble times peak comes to 0.026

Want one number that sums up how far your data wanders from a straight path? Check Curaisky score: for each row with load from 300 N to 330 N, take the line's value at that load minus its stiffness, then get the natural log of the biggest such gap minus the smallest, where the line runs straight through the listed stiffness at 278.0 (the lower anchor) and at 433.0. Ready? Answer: -0.36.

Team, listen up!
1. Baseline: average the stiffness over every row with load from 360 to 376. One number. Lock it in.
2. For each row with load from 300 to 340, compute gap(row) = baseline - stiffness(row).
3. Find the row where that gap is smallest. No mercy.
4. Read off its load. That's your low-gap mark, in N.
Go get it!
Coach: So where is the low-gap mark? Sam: 338.0 N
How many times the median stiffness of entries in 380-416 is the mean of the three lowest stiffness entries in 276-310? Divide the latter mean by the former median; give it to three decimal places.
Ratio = 0.909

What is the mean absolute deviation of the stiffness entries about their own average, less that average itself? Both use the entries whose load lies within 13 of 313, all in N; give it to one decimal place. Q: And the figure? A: -6.3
